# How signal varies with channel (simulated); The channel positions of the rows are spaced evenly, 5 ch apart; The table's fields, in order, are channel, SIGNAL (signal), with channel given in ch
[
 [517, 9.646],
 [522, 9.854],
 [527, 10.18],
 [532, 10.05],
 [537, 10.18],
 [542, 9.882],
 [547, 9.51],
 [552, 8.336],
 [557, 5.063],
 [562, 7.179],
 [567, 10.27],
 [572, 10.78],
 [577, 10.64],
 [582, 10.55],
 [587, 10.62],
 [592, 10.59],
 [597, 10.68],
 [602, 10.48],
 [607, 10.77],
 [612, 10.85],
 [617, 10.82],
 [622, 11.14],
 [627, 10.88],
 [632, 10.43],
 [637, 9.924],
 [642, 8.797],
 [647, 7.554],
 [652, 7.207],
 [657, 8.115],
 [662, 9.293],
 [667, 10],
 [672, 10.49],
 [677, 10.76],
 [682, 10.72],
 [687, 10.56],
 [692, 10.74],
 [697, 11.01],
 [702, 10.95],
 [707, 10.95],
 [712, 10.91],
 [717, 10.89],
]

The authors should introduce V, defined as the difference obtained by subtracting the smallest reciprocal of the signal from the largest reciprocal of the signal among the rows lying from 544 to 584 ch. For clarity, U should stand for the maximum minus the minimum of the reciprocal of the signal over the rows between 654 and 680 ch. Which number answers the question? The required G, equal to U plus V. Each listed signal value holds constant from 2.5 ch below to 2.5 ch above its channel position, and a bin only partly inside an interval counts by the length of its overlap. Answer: 0.14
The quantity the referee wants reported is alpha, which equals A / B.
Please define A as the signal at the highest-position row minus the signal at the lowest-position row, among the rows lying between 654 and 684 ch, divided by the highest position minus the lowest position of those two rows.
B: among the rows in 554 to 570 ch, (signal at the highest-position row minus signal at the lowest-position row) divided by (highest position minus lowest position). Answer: 0.2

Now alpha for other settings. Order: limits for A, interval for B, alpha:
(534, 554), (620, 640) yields 1.5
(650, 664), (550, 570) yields 1.6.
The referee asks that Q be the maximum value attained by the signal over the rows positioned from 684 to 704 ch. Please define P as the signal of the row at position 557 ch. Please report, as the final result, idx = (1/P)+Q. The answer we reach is 11.21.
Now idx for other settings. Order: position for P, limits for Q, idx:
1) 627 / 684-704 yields 11.10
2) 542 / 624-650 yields 10.98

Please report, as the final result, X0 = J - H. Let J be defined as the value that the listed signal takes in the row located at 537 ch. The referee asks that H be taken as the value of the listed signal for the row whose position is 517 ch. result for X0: 0.5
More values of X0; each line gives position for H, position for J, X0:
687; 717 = 0.3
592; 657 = -2.5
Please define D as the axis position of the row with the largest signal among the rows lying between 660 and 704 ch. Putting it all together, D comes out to 697 ch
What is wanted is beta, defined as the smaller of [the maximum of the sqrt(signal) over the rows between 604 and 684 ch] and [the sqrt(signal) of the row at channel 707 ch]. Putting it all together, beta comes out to 3.31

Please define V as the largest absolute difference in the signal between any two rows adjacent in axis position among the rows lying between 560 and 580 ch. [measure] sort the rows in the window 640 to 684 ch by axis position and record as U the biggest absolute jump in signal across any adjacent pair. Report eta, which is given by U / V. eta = 0.4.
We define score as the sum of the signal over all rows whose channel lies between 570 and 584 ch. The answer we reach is 32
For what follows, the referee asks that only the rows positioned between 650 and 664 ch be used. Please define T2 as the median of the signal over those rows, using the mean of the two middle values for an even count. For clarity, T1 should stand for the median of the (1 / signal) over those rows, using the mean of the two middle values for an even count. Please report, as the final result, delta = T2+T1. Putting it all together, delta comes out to 8.24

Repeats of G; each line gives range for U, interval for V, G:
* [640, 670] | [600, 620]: 0.04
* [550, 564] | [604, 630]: 0.08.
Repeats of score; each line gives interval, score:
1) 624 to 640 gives 31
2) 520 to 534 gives 30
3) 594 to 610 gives 32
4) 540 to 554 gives 28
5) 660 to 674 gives 30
